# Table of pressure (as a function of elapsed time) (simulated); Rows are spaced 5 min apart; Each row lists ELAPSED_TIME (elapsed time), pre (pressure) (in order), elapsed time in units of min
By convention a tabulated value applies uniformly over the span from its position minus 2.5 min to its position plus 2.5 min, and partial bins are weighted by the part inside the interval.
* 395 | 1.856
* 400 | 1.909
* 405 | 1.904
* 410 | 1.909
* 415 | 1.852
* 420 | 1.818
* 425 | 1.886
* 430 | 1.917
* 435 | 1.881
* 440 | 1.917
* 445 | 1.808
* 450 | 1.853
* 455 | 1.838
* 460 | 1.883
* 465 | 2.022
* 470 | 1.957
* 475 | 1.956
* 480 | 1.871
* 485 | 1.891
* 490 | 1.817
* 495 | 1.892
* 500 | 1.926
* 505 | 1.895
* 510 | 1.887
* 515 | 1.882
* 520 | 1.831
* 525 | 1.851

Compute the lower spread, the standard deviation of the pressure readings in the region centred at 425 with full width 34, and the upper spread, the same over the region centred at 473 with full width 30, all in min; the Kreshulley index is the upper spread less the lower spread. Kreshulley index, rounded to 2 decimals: 0.02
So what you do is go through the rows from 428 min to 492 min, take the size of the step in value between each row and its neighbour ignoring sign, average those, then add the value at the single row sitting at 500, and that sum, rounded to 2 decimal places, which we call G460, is 1.98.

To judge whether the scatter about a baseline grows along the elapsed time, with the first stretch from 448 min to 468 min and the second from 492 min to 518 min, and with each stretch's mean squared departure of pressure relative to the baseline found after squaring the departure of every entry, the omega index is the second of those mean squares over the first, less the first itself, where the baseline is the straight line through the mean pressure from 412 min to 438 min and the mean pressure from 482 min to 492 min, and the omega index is 0.3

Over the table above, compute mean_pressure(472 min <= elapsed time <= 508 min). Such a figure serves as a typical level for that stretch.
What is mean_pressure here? 1.89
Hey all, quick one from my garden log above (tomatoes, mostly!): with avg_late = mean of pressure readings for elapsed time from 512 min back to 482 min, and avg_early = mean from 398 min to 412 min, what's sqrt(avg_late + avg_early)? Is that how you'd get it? 1.947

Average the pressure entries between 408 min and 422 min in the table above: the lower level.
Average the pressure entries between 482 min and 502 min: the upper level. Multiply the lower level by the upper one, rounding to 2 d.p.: 3.50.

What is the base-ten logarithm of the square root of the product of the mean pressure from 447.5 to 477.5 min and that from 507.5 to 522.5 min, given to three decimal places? 0.277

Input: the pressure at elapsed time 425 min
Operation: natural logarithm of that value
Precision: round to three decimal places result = 0.634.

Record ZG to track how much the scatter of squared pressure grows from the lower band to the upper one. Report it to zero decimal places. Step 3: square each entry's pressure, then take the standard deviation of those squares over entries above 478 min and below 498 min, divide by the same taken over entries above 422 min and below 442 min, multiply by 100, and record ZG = 177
